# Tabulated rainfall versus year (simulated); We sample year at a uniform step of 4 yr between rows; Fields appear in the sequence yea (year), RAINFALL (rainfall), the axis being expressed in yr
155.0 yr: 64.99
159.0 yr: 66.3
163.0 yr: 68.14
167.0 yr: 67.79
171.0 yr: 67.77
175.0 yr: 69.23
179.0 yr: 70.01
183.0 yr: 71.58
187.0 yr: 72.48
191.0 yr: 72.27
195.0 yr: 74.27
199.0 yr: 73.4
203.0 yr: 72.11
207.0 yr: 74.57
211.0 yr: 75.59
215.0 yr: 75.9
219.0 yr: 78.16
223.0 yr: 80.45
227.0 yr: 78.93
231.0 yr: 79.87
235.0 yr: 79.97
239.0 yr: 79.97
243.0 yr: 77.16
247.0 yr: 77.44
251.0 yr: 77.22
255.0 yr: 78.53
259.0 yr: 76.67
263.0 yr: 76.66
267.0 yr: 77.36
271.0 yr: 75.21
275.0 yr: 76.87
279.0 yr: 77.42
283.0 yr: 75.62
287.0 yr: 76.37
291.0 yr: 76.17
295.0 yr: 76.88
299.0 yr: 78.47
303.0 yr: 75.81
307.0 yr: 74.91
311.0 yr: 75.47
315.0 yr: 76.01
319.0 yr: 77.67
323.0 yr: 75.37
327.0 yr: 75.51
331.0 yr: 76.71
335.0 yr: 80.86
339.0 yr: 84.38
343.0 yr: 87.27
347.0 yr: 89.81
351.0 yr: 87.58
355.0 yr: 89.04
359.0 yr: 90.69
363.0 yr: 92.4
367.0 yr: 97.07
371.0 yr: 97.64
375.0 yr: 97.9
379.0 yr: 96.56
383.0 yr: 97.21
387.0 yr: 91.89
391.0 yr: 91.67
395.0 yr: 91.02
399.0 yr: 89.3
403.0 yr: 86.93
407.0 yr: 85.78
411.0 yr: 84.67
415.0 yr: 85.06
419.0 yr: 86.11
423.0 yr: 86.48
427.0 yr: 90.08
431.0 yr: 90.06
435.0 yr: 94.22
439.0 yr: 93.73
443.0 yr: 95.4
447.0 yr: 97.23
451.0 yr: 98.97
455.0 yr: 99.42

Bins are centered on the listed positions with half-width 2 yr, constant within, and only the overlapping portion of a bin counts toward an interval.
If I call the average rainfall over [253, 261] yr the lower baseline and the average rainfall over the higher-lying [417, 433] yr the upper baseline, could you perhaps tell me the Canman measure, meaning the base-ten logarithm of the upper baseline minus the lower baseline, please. 1.02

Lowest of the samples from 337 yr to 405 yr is 84.38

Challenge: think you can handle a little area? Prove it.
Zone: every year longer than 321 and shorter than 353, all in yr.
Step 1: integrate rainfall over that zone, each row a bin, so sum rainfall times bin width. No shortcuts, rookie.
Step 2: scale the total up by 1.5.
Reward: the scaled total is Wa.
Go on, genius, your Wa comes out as 3945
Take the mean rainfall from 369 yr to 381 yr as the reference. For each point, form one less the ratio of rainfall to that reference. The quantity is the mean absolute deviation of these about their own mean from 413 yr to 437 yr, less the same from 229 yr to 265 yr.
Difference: 0.016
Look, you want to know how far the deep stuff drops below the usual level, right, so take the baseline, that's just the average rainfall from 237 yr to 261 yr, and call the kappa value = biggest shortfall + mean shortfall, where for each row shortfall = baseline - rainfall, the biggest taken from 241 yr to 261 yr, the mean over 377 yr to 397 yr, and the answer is -14.7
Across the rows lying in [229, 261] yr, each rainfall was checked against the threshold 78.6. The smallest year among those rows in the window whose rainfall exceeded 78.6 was 231.0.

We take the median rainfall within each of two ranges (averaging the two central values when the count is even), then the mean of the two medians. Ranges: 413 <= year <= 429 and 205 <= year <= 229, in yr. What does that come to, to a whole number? 82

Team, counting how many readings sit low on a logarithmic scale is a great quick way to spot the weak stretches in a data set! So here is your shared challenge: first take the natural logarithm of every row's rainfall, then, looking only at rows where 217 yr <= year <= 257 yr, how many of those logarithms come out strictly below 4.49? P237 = 10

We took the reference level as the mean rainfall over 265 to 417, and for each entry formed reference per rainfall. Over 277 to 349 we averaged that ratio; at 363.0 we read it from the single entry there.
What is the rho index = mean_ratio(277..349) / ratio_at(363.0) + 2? 3.18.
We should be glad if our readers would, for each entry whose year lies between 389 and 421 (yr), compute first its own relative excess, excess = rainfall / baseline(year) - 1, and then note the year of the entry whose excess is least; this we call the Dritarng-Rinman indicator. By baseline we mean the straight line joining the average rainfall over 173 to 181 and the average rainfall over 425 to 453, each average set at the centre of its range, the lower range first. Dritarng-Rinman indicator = 411.0 yr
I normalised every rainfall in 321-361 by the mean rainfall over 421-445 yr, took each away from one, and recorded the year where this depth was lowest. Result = 359.0 yr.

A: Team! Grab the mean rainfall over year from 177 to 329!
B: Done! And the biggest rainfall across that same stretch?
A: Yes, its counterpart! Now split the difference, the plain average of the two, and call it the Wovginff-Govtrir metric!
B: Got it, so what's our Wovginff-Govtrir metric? 78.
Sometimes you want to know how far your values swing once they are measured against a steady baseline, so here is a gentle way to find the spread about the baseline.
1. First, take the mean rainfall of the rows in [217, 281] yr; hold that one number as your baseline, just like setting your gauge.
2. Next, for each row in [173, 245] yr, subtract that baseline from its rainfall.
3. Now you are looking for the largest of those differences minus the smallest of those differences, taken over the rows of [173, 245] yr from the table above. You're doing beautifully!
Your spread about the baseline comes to 11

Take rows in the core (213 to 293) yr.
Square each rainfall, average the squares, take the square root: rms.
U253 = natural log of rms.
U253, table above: 4.35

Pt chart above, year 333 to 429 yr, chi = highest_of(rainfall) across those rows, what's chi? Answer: 97.9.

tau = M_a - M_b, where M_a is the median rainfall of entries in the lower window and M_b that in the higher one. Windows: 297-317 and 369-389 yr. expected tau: -21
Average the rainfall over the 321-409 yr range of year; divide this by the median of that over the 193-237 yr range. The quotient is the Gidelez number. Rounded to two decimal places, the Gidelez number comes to 1.17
